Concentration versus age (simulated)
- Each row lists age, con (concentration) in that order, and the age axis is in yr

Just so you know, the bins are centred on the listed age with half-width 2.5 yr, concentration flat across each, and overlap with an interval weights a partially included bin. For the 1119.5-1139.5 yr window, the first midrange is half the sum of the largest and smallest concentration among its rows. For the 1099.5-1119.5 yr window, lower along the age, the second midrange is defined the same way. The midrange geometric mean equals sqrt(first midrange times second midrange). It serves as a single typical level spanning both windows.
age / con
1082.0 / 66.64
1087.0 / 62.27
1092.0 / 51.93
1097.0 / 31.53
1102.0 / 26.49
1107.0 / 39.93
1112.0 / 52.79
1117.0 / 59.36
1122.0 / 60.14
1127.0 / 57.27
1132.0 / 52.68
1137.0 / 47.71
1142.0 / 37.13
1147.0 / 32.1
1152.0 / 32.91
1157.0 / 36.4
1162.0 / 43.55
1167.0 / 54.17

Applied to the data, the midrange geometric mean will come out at 48.1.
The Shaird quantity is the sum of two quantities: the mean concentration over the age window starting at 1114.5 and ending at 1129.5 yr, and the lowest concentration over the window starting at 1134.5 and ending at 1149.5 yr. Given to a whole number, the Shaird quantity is 91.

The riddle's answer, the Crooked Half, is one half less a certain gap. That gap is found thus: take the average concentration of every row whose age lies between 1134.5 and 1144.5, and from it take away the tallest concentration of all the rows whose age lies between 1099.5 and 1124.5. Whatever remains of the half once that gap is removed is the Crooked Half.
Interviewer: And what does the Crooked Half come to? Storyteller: 18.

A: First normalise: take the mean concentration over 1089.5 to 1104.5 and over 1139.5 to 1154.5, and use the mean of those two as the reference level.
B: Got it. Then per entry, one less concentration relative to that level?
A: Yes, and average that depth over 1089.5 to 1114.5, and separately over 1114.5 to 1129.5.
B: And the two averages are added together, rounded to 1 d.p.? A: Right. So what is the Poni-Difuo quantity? -0.8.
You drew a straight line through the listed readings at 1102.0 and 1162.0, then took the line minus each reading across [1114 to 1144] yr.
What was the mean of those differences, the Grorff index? -18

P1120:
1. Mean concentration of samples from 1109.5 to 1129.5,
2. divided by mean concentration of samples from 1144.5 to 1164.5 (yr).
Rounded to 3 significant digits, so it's 1.58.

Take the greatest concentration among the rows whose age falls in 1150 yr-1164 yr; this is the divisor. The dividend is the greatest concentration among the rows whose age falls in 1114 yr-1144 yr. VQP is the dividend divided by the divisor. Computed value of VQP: 1.38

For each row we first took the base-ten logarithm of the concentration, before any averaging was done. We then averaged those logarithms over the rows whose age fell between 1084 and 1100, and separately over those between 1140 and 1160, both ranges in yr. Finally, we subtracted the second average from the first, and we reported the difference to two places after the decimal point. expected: 0.13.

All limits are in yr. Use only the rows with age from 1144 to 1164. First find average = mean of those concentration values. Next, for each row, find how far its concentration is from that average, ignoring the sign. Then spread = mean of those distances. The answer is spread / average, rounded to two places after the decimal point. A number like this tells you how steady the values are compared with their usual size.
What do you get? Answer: 0.10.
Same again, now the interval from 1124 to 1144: 0.13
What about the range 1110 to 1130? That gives 0.04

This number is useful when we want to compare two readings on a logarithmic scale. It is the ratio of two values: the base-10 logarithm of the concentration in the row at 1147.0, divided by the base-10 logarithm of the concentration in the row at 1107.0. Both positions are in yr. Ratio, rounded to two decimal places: 0.94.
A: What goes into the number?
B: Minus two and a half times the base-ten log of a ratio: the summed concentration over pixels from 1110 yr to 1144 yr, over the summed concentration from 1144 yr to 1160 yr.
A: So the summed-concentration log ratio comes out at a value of -1.4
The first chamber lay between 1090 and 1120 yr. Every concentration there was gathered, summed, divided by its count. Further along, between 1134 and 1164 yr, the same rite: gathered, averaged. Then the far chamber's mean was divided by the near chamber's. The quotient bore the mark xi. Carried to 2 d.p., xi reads 0.88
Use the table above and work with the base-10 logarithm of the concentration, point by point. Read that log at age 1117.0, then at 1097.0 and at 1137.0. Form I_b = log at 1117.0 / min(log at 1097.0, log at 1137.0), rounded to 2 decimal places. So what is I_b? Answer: 1.18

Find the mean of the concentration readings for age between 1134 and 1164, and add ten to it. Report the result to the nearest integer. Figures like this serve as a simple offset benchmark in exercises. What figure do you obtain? 48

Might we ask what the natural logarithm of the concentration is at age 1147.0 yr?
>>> 3.47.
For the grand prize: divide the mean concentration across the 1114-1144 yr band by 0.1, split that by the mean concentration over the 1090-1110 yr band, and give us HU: 14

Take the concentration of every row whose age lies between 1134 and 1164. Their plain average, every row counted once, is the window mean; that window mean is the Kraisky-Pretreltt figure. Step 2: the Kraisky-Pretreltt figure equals 38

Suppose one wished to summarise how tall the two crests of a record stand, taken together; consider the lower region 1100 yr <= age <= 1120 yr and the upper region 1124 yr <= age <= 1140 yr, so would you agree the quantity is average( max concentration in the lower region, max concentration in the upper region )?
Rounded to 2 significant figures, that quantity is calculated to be 58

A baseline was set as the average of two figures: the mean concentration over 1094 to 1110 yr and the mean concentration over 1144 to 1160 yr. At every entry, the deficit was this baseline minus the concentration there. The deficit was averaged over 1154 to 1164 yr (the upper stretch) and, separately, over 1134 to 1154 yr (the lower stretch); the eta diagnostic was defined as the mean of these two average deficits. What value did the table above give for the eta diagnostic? -5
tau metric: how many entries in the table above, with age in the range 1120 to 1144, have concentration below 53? 3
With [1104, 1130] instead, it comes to 2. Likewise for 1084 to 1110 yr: 4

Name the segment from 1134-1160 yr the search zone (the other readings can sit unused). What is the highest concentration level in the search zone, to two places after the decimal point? 47.71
